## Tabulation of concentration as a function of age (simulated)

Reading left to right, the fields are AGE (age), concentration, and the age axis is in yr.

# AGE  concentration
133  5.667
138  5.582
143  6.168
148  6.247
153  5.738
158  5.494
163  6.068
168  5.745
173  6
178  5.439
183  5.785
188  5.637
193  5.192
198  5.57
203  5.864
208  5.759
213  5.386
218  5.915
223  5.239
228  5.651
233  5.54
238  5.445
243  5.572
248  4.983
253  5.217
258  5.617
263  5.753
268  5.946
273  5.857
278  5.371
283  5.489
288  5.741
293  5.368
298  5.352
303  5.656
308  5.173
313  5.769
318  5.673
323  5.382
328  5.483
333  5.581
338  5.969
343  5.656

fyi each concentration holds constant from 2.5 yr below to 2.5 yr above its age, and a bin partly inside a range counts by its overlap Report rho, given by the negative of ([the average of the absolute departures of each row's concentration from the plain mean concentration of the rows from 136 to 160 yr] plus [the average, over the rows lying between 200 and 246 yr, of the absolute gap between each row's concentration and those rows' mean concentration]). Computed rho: -0.47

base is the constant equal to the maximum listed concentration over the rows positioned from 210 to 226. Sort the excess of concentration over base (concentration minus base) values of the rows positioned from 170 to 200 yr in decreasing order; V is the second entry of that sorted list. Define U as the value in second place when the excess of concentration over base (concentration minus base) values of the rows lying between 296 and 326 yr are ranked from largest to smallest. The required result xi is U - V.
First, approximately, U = -0.24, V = -0.13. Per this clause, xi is -0.11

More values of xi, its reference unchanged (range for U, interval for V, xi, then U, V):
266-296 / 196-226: -0.01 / -0.06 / -0.05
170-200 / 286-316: 0.04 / -0.13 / -0.17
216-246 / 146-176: -0.42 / -0.26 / 0.15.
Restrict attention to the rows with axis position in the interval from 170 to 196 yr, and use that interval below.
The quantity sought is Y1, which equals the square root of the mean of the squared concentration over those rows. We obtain 5.62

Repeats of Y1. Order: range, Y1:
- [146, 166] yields 5.89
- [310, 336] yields 5.58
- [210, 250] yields 5.47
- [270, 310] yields 5.51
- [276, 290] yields 5.54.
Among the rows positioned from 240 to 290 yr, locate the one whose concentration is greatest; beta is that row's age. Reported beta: 268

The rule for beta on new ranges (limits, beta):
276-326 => 313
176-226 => 218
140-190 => 148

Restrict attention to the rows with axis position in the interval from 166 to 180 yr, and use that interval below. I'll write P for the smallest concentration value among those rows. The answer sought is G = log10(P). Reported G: 0.736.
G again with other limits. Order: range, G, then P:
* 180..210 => 0.715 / 5.192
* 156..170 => 0.740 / 5.494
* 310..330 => 0.731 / 5.382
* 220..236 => 0.719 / 5.239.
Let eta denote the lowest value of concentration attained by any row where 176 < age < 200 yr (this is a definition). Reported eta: 5.192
